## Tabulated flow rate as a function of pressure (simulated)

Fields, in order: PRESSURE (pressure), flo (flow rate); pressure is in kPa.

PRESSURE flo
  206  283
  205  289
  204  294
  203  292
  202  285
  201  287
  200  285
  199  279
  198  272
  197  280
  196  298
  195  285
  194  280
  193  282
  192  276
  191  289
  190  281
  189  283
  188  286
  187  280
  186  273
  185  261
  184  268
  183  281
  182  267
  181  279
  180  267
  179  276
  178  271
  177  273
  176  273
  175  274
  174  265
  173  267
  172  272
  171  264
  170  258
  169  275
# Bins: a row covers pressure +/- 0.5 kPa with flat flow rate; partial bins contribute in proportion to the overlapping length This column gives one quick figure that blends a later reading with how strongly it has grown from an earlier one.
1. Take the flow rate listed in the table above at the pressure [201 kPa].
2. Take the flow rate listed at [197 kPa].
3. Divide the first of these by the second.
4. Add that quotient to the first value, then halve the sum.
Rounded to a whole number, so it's 144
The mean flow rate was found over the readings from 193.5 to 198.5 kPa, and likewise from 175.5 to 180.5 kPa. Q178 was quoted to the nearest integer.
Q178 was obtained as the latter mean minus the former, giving -11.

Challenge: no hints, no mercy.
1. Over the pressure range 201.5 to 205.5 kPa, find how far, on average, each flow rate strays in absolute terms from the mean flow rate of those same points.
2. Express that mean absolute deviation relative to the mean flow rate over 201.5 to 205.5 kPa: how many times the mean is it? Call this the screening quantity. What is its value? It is 0.010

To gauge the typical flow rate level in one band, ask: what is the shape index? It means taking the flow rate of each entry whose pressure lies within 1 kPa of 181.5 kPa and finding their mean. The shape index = 273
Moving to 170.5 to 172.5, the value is 268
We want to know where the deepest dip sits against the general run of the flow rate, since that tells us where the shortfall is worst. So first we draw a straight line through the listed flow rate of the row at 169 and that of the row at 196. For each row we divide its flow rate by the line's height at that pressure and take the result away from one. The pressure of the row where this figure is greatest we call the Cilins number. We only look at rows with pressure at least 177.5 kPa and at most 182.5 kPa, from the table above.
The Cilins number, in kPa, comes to 182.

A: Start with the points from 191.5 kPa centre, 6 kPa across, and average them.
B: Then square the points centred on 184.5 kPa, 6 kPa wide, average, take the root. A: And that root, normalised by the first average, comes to 0.964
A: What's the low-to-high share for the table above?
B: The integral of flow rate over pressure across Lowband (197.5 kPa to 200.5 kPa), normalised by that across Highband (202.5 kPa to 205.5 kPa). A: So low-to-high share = 0.955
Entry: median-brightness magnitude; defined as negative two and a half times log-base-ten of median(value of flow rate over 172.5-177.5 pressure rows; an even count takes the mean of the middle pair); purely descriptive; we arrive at -6.09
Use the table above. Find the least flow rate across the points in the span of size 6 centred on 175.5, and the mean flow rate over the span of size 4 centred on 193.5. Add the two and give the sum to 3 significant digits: 546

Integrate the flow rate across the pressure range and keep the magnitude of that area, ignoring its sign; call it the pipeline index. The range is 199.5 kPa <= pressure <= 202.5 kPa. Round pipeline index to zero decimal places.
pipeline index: 857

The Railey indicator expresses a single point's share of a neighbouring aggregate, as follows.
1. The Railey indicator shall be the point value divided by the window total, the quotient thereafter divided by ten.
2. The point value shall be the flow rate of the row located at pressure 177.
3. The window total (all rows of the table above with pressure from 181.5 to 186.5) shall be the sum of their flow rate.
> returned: 0.0202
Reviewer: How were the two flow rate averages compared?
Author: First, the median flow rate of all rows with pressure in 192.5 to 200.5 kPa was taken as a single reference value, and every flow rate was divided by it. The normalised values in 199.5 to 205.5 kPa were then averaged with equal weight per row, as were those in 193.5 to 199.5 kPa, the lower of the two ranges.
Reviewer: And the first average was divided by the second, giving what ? 1.02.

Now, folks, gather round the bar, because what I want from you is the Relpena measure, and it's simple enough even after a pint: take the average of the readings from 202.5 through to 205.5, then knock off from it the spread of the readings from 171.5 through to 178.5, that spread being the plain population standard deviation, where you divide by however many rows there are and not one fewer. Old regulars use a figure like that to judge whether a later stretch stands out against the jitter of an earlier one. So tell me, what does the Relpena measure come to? 289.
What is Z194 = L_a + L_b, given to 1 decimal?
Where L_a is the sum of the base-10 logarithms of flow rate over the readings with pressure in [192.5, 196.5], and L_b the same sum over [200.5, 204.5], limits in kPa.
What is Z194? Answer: 19.7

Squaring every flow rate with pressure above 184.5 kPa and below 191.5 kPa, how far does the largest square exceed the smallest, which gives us 15400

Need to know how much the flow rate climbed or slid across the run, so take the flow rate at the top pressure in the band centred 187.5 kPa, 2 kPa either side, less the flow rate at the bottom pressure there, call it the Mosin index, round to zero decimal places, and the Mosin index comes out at 10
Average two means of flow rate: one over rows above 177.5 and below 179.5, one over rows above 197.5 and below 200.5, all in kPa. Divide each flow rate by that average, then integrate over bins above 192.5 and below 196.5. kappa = 4.15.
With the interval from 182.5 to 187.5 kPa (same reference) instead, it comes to 4.94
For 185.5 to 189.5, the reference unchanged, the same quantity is 4.06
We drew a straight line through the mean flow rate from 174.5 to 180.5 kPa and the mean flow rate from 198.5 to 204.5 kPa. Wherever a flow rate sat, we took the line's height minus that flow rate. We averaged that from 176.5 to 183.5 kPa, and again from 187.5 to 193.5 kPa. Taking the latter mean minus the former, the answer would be -3.0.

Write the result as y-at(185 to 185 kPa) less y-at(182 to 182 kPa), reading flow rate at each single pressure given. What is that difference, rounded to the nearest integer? -6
